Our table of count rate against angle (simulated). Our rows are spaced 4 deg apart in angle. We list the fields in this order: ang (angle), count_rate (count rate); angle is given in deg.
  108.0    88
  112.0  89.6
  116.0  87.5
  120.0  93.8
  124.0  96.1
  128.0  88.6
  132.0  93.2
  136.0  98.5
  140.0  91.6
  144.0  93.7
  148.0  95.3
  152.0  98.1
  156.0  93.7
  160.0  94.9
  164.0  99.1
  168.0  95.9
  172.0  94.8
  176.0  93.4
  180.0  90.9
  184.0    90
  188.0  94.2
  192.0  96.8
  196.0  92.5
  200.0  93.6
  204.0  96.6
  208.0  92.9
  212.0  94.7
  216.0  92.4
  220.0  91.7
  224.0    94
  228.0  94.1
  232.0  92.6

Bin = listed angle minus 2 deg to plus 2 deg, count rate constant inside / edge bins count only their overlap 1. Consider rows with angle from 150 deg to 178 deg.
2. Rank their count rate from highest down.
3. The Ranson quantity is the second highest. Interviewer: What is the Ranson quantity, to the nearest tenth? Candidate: 98.1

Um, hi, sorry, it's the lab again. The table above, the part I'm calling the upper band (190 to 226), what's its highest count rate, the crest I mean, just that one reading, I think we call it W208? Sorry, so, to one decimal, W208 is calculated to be 96.8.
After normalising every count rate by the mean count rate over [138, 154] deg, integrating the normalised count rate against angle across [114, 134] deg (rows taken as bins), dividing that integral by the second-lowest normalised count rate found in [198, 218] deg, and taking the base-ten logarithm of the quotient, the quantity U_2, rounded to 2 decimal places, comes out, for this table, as 1.30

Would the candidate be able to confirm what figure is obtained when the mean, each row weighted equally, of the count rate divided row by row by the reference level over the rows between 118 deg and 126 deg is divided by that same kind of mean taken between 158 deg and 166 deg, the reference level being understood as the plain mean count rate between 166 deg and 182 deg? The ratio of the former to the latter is 0.98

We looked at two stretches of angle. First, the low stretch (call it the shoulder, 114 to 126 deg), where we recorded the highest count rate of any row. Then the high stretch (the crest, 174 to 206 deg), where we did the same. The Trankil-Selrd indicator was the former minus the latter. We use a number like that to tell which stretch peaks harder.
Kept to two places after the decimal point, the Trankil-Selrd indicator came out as -0.70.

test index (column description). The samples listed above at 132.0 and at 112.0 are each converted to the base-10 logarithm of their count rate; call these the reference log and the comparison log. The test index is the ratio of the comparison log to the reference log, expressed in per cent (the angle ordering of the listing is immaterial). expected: 99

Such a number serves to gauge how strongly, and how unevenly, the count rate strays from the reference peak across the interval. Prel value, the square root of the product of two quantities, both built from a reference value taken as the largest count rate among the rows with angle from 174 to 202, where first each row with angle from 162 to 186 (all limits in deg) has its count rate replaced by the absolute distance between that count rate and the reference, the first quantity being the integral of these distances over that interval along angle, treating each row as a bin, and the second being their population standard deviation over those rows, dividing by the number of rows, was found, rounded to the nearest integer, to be 13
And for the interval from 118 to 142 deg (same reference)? 15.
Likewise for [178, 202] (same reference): 14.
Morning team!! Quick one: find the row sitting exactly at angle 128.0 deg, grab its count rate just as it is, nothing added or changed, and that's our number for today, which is 88.6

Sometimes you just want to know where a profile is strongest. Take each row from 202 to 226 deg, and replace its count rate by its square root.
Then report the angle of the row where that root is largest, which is 204.0 deg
